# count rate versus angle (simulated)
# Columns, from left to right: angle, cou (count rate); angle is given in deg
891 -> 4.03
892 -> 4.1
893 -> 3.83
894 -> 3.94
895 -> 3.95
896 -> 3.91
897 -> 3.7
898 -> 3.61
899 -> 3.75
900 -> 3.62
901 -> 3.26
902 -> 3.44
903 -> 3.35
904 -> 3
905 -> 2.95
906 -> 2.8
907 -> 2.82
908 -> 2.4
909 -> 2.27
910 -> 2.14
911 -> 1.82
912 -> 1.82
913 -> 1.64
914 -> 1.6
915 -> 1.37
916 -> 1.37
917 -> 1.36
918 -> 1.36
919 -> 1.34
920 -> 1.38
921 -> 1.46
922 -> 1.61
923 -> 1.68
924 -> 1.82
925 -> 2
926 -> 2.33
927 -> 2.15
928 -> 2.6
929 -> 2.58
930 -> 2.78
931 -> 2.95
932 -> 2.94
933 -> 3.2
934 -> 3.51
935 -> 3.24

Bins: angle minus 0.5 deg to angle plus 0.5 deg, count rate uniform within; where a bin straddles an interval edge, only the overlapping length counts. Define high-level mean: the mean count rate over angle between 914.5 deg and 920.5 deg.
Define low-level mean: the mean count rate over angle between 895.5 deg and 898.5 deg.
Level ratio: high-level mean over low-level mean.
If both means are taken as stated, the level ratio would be 0.36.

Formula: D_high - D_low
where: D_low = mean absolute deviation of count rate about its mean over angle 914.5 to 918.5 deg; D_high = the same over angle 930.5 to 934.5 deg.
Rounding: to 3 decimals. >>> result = 0.200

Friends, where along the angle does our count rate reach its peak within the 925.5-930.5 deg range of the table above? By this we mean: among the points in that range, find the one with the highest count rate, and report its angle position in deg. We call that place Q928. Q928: 930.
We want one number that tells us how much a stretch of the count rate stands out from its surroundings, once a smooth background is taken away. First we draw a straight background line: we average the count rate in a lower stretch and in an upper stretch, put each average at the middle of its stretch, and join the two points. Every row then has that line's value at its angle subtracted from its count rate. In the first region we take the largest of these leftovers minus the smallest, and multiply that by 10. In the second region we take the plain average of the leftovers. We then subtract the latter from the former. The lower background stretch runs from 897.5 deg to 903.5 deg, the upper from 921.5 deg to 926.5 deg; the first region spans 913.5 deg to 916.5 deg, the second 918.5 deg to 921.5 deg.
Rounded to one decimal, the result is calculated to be 2.4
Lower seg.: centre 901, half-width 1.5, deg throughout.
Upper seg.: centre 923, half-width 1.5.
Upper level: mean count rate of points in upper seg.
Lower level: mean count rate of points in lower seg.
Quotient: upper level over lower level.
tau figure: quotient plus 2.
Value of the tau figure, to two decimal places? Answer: 2.50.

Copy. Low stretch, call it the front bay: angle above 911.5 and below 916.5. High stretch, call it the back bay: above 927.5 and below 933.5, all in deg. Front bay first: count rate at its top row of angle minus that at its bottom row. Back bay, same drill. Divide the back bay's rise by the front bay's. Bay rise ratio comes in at -1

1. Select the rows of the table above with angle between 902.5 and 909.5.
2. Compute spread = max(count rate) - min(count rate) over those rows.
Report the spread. 1.1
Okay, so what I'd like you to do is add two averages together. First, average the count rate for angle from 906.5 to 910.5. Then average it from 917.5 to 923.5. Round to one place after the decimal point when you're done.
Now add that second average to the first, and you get 3.9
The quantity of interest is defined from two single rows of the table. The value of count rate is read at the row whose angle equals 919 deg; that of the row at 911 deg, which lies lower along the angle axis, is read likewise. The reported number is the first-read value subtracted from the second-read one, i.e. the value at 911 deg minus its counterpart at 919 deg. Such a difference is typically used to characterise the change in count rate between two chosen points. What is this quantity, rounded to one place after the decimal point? 0.5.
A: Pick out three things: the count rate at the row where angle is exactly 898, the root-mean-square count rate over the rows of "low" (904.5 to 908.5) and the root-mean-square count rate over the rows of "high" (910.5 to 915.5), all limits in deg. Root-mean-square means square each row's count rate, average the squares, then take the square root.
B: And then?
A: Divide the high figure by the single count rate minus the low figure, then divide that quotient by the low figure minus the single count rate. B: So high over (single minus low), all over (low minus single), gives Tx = -2.2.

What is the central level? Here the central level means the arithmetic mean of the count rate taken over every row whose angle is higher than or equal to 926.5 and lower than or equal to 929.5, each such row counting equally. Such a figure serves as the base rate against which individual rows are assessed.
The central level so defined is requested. 2.4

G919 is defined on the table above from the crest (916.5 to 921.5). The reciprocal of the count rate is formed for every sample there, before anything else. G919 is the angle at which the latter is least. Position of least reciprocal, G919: 921 deg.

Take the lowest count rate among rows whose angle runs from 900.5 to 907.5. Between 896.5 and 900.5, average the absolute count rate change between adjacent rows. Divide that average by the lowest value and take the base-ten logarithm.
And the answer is -1.37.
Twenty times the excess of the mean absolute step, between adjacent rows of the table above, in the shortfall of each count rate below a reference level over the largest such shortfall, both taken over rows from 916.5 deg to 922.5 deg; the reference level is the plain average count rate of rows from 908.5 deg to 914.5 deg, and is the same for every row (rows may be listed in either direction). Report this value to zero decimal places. -10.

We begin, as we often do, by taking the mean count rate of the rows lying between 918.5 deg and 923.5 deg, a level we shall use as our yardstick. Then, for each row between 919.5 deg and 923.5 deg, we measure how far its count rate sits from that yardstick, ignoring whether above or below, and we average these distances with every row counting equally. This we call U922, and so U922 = 0.1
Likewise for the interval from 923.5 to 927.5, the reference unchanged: 0.6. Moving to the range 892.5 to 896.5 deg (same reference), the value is 2.4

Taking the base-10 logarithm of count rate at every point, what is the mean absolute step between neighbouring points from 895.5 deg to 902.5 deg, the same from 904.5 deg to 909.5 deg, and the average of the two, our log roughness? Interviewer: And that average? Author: 0.026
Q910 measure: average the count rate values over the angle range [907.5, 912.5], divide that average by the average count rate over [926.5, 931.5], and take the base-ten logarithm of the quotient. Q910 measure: -0.10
